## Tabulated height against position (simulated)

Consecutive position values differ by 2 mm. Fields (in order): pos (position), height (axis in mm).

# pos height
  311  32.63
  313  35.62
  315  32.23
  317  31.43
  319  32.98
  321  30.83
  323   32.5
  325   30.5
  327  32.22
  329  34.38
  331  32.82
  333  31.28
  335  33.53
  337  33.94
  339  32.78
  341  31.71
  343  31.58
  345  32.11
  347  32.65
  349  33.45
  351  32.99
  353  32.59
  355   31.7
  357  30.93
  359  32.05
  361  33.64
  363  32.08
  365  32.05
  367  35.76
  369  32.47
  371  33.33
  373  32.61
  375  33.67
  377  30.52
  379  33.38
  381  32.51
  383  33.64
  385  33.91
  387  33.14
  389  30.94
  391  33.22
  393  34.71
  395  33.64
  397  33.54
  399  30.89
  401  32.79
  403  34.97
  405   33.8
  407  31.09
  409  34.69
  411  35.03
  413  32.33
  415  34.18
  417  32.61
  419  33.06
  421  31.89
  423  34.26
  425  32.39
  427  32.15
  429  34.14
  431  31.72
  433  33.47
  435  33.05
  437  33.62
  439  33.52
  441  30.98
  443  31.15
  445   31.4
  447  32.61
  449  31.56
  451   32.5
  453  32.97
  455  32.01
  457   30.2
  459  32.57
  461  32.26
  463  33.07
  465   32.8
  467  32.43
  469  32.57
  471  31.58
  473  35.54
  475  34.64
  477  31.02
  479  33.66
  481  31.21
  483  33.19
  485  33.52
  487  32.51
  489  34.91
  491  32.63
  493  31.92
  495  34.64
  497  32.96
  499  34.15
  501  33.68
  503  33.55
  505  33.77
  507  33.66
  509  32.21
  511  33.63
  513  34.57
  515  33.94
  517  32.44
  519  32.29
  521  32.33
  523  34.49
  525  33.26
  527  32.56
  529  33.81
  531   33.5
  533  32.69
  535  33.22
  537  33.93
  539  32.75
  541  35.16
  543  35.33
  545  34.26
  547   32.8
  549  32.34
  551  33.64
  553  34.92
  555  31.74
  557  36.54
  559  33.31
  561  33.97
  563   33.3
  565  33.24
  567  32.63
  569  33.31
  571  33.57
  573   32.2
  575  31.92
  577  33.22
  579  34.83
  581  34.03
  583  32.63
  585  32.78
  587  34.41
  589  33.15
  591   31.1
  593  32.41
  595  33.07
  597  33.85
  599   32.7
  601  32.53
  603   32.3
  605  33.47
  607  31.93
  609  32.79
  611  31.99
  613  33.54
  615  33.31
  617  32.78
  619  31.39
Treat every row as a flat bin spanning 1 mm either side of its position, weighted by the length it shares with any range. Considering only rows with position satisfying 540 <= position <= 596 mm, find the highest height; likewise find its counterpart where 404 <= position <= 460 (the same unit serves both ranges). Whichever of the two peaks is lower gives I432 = 35.0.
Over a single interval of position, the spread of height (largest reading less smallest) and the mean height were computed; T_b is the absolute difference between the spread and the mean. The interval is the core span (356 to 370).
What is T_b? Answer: 27.9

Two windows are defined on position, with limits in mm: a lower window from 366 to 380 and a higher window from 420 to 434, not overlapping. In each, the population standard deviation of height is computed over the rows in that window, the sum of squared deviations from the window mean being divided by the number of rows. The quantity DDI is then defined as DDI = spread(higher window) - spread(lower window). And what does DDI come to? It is -0.46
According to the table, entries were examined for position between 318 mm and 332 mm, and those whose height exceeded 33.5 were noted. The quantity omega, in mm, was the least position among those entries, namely 329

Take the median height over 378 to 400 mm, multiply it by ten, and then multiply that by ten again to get 3338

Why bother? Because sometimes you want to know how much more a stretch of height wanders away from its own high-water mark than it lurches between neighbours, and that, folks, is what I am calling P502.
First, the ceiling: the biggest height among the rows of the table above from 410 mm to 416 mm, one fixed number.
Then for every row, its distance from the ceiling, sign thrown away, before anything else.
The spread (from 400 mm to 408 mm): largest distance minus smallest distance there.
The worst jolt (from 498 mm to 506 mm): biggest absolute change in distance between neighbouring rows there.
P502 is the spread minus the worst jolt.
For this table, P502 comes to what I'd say 3.4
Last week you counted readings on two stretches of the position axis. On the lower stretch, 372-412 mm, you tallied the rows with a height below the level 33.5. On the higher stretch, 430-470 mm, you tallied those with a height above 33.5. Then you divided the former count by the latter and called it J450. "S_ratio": 5.0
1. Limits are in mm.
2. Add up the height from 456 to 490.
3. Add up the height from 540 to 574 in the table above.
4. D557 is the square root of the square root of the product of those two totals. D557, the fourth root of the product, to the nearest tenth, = 23.8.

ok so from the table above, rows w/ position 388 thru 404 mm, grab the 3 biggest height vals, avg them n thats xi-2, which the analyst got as 34.4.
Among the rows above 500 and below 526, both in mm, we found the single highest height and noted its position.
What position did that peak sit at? 513 mm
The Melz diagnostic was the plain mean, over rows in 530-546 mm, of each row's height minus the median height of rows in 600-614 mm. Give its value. 1.3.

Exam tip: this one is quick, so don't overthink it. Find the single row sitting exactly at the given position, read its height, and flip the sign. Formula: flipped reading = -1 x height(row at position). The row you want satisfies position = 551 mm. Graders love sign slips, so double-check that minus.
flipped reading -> -33.6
